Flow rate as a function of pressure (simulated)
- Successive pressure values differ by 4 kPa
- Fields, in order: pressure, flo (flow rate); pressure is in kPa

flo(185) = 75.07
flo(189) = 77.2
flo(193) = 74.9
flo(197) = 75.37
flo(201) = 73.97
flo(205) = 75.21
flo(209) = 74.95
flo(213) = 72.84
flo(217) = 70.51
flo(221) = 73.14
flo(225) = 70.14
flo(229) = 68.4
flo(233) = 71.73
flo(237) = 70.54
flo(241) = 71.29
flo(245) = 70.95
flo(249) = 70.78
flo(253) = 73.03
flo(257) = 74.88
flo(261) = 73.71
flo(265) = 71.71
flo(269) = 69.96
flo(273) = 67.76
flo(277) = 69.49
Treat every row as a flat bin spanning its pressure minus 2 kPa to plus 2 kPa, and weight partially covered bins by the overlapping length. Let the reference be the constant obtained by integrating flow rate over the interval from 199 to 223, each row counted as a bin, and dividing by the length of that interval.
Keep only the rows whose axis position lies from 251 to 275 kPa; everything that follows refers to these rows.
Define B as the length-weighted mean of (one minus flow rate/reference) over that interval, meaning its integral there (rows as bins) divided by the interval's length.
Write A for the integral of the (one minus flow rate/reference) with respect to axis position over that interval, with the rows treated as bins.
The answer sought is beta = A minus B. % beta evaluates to 0.50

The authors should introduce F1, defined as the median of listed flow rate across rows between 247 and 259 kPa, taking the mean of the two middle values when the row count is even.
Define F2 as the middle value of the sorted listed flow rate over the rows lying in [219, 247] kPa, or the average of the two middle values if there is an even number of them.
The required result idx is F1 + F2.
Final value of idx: 144.0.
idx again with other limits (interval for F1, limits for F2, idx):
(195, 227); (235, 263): 144.8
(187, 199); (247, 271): 147.7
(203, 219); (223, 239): 144.2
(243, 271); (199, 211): 146.7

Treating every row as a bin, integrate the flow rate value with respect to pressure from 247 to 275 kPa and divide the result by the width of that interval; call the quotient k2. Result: 71.7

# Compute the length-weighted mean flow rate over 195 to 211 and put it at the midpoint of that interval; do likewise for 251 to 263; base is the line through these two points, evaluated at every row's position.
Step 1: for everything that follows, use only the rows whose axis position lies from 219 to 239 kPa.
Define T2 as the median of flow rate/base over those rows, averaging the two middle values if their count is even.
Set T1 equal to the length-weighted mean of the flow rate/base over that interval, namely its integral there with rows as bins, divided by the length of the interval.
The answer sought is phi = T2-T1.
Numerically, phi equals -0.001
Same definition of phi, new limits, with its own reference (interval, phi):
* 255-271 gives 0.002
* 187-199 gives -0.005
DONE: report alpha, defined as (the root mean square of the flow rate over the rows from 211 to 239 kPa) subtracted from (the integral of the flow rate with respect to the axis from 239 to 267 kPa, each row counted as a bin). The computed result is 1954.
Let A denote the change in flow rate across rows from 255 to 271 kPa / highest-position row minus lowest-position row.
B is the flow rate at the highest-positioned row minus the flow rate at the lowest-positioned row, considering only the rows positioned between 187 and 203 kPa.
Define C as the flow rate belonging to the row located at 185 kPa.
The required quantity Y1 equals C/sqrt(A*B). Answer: 19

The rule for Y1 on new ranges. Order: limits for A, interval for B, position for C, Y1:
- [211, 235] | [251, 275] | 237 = 29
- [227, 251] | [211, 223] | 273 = 80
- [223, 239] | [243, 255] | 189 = 85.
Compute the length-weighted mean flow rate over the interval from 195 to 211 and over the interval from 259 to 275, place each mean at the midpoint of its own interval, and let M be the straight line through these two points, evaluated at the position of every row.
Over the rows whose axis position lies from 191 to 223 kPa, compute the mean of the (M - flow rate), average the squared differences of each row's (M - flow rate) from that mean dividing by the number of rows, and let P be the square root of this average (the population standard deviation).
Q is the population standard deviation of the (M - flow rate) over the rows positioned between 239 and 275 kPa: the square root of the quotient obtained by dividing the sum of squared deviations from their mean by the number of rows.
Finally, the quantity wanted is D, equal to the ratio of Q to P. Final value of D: 1.6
